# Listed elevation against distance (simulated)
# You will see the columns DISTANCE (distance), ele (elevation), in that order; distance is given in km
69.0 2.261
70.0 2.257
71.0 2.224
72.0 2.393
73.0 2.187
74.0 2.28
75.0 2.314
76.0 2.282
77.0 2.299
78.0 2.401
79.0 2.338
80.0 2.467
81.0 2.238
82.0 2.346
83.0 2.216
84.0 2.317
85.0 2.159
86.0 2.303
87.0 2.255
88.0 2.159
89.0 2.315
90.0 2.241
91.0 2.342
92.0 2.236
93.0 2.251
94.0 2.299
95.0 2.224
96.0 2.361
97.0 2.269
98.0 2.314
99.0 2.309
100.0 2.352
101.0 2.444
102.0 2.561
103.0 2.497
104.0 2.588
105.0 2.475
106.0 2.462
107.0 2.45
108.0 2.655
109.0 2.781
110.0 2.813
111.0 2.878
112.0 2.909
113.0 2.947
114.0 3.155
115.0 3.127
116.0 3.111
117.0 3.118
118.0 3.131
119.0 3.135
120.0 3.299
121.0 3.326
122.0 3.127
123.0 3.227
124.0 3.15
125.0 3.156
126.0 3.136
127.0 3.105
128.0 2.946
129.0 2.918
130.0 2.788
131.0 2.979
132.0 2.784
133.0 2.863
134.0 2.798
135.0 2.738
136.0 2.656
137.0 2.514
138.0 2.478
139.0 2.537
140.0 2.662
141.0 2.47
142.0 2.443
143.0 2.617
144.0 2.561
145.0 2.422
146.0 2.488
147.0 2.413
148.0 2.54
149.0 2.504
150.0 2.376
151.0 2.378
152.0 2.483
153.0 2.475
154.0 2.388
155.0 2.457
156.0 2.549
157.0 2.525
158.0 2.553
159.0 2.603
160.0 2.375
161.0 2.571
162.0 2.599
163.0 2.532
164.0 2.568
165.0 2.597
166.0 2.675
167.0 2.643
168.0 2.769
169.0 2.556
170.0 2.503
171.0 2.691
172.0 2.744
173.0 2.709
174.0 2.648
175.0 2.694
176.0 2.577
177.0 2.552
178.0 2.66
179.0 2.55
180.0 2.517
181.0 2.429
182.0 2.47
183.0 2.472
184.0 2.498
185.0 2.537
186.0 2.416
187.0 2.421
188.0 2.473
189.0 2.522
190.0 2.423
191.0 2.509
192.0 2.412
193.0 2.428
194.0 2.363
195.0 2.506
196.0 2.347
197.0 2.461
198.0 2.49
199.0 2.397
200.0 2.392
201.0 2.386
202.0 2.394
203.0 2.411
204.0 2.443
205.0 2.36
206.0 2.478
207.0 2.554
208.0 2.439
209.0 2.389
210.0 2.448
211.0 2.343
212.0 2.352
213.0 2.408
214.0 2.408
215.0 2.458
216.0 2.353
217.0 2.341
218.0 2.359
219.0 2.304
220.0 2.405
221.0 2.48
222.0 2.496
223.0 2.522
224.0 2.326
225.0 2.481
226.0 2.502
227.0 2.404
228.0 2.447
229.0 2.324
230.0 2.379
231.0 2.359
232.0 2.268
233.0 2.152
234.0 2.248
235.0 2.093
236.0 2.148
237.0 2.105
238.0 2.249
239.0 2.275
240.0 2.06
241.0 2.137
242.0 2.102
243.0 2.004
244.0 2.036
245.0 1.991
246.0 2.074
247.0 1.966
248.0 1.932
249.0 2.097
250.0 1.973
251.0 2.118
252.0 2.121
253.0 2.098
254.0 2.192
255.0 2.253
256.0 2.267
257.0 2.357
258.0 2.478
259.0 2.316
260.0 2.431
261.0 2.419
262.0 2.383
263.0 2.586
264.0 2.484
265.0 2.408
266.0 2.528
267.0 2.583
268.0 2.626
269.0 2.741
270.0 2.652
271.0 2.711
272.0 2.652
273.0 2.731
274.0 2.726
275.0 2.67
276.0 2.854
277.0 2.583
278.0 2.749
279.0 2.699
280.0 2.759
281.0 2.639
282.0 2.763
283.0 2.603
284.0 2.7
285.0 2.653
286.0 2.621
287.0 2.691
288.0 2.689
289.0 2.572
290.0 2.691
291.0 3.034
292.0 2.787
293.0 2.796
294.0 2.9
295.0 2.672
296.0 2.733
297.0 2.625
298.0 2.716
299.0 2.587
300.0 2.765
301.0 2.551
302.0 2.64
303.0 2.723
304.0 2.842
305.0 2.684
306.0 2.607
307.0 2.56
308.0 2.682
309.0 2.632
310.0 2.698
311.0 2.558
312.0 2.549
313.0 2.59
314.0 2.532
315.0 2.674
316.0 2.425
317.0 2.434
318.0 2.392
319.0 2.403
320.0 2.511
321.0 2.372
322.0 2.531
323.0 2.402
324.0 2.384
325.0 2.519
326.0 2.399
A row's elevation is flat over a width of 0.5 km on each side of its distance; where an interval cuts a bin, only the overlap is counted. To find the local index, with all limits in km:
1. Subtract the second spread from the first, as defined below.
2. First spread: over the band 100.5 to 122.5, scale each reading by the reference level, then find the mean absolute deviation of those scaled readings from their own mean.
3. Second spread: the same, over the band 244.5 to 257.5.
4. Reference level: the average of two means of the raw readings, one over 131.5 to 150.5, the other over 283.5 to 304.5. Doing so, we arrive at 0.062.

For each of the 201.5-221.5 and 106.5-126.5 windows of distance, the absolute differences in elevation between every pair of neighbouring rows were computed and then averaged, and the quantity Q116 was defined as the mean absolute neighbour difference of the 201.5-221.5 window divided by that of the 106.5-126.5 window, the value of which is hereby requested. 0.83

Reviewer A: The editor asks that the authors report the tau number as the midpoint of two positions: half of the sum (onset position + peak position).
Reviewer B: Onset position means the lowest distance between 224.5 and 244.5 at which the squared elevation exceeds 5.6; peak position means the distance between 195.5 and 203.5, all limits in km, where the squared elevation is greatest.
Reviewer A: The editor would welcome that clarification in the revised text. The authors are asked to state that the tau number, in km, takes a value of 211.5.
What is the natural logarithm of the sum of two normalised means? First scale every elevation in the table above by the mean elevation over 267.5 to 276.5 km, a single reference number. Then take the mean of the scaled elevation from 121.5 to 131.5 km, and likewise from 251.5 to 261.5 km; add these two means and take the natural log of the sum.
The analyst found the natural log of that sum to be 0.68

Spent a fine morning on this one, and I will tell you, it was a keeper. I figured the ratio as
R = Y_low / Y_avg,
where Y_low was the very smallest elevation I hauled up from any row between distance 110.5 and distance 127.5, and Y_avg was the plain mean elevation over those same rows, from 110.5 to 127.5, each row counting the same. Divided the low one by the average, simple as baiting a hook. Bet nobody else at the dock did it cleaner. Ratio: 0.922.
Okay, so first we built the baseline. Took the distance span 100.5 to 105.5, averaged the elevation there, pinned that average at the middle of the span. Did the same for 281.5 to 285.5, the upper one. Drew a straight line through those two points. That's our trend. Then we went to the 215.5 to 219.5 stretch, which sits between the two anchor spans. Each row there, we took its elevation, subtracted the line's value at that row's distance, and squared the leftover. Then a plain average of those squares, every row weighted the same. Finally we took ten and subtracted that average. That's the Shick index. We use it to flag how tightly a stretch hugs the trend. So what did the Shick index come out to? 9.92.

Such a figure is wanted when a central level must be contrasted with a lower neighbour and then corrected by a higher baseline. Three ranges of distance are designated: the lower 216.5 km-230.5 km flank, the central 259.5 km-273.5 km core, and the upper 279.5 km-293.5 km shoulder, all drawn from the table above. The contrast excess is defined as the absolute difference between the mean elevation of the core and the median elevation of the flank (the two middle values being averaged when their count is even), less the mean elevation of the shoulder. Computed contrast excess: -2.6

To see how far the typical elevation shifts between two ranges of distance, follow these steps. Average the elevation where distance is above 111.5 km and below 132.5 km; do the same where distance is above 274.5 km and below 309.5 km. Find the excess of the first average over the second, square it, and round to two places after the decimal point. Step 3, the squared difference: 0.14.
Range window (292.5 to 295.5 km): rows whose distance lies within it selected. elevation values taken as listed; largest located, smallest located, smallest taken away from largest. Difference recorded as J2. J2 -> 0.23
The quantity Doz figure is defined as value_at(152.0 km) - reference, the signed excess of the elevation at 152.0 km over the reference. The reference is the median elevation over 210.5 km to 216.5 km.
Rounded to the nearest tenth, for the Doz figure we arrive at 0.1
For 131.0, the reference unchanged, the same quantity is 0.6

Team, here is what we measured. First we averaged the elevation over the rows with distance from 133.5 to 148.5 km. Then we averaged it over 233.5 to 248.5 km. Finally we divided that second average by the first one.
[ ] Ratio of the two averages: 0.82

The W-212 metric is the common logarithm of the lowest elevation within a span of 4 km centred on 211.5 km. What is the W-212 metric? 0.37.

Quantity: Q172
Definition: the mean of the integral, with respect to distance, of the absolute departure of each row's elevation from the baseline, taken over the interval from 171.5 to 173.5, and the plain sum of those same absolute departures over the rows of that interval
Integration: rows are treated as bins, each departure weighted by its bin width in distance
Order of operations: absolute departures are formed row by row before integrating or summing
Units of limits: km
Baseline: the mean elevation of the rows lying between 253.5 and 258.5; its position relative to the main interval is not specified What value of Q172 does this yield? 0.83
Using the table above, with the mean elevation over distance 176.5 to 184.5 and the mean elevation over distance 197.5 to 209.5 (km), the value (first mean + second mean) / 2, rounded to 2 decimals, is 2.47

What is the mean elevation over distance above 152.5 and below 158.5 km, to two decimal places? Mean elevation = 2.49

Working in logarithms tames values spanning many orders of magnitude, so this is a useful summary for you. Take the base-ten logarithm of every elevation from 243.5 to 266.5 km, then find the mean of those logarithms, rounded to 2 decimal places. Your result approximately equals 0.35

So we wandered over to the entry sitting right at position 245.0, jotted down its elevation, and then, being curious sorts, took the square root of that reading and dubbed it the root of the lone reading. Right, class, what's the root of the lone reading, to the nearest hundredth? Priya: 1.41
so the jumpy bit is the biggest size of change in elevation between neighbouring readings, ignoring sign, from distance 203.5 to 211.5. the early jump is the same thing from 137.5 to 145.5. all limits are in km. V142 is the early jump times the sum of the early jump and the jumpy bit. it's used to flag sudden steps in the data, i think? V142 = 0.060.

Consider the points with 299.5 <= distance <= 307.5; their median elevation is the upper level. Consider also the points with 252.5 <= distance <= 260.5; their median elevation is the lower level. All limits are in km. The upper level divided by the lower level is 1.16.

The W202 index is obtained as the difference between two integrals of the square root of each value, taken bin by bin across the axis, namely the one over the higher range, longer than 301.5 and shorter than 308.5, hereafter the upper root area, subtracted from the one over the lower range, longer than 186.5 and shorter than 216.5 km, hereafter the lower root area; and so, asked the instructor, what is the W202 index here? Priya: 35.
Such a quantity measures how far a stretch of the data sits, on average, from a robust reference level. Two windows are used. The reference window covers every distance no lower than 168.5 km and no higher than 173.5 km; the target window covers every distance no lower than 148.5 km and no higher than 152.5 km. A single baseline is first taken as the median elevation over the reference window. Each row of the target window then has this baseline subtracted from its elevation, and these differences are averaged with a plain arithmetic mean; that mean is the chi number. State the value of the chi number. -0.26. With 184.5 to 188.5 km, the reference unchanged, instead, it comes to -0.23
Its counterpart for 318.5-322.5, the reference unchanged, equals -0.24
